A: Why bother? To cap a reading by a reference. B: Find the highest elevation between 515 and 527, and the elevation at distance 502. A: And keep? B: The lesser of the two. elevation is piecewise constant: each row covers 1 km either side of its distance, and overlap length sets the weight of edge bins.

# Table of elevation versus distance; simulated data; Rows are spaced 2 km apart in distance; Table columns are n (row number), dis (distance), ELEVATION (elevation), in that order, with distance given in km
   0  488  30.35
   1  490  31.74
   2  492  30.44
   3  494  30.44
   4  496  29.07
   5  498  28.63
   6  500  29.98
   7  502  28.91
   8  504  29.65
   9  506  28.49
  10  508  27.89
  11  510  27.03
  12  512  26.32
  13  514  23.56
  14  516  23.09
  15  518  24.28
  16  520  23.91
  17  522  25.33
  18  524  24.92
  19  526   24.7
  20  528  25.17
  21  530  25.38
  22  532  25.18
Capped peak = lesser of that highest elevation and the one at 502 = 25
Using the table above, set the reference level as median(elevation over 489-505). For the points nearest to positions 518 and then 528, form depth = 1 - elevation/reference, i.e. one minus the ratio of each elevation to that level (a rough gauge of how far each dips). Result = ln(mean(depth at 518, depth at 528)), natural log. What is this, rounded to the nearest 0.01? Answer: -1.77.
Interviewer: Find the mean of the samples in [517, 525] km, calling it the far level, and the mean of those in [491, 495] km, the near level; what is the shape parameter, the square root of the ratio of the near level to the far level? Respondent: 1.11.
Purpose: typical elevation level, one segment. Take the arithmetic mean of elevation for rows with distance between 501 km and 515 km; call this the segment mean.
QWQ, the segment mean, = 27.4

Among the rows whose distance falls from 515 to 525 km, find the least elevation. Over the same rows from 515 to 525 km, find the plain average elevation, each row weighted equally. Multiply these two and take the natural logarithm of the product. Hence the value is 6.33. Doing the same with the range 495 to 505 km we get 6.73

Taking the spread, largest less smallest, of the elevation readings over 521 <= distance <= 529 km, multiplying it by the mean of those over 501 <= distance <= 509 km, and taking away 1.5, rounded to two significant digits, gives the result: 17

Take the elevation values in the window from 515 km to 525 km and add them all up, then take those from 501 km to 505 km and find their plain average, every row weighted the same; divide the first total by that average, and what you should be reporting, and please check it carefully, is 4.2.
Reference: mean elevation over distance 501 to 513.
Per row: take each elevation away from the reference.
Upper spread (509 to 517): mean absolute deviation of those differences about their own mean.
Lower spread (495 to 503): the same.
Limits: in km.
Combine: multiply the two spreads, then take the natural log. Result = -0.36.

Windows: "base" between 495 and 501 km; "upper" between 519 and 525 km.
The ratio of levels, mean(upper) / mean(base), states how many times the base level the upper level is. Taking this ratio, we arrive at 0.85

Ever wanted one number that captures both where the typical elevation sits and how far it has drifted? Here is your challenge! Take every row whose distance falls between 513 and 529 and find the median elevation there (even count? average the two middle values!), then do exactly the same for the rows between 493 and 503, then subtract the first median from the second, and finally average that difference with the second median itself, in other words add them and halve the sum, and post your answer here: 16.8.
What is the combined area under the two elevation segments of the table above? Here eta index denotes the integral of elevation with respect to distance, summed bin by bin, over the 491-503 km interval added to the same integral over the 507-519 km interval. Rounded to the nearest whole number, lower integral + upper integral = 659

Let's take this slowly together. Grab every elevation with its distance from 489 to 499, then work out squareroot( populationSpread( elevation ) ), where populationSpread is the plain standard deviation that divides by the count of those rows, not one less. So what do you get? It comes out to 1.05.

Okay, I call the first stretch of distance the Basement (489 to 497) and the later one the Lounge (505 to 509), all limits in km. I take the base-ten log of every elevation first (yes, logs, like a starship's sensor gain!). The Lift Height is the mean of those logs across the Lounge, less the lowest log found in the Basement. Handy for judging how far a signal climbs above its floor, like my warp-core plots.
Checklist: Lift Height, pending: -0.013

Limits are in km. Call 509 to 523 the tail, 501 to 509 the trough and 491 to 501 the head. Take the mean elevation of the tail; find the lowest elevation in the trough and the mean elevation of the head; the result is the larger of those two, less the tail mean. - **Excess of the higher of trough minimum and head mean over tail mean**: 4.9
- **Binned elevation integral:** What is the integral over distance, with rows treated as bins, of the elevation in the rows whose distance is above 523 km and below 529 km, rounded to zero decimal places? 150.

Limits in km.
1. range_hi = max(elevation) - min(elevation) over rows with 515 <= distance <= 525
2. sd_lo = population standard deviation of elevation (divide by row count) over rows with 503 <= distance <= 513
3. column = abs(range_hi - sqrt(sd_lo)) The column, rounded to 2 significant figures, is 1.2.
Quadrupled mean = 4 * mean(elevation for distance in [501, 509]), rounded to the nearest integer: 115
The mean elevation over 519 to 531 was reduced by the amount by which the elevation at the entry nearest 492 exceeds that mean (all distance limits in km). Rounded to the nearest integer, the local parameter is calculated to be 19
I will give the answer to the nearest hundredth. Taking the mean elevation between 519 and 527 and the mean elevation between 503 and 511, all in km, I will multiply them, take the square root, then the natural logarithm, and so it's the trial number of 3.27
